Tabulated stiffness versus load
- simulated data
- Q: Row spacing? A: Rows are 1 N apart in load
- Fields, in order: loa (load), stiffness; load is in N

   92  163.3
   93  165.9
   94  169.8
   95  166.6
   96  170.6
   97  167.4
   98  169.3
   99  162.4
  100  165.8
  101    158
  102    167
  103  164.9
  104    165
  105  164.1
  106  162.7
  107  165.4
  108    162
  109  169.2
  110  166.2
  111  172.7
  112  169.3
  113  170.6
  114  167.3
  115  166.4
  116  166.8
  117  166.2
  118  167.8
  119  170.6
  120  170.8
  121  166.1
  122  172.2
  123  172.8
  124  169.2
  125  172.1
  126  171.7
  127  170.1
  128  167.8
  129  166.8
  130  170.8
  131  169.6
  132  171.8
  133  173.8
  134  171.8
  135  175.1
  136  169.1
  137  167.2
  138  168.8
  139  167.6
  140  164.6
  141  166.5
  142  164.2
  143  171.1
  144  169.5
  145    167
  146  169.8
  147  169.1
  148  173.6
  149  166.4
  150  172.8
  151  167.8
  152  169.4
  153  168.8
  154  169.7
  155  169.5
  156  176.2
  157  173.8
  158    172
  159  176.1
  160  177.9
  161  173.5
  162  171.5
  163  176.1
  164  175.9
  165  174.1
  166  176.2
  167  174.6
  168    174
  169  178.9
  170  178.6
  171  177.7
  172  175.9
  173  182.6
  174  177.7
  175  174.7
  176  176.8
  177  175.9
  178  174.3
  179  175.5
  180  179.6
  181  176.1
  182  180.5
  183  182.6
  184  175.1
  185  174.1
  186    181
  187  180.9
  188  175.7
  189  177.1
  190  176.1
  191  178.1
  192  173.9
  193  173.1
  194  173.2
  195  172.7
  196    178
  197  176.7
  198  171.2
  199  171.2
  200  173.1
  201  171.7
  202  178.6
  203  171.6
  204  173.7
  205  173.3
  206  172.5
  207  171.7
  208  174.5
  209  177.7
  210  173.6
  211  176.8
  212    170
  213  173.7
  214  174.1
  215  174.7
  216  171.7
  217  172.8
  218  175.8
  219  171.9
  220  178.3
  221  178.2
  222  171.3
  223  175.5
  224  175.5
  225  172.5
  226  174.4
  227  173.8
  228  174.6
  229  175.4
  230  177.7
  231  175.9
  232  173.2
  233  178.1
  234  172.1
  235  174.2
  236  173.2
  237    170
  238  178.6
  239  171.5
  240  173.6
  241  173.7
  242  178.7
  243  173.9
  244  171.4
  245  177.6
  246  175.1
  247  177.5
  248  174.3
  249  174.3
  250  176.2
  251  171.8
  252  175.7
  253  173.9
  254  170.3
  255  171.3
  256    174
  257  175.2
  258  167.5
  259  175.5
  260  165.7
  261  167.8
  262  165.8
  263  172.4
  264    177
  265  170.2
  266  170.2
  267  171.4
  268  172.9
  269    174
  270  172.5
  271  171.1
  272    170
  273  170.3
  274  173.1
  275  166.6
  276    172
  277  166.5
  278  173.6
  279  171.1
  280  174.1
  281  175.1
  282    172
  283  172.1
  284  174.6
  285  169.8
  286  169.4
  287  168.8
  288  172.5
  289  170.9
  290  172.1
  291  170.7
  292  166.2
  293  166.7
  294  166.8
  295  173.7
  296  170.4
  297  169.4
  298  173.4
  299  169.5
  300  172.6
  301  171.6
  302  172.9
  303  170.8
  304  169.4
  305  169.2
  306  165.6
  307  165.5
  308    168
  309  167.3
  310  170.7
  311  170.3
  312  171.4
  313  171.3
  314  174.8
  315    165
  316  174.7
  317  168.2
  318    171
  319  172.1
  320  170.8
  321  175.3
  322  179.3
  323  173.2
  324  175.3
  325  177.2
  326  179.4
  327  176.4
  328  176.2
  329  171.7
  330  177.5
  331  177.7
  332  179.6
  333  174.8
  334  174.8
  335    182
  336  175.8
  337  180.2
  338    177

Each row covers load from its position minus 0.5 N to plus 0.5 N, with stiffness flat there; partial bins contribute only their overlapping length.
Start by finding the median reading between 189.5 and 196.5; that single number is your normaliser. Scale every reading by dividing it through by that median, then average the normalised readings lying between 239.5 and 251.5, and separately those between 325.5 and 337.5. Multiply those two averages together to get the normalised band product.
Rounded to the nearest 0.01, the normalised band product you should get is 1.02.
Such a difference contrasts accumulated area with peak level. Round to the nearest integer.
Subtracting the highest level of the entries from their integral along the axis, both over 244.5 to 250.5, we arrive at 877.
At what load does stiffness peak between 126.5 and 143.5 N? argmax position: 135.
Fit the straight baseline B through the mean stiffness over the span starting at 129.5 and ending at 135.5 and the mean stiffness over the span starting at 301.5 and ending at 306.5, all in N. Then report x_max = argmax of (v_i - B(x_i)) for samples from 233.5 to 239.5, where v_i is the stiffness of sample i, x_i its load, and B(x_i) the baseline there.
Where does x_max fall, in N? 238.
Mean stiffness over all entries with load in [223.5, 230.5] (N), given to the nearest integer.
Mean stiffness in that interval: 175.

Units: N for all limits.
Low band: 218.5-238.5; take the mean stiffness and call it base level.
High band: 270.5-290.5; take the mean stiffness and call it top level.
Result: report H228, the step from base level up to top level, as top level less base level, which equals -3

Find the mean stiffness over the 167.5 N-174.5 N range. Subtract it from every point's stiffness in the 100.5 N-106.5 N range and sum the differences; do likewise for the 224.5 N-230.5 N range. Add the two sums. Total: -105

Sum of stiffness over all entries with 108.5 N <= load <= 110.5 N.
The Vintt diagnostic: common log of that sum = 2.526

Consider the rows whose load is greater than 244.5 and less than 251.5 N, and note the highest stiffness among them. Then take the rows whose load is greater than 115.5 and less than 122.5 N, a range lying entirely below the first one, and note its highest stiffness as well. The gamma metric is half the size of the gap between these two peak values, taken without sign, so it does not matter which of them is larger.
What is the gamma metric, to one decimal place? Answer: 2.7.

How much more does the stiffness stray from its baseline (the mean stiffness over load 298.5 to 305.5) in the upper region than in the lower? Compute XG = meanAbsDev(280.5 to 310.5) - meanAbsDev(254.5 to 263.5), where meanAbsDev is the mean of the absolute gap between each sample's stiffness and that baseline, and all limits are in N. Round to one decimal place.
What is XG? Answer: -1.3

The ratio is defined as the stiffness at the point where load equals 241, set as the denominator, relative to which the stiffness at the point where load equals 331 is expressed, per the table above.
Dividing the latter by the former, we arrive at 1.02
